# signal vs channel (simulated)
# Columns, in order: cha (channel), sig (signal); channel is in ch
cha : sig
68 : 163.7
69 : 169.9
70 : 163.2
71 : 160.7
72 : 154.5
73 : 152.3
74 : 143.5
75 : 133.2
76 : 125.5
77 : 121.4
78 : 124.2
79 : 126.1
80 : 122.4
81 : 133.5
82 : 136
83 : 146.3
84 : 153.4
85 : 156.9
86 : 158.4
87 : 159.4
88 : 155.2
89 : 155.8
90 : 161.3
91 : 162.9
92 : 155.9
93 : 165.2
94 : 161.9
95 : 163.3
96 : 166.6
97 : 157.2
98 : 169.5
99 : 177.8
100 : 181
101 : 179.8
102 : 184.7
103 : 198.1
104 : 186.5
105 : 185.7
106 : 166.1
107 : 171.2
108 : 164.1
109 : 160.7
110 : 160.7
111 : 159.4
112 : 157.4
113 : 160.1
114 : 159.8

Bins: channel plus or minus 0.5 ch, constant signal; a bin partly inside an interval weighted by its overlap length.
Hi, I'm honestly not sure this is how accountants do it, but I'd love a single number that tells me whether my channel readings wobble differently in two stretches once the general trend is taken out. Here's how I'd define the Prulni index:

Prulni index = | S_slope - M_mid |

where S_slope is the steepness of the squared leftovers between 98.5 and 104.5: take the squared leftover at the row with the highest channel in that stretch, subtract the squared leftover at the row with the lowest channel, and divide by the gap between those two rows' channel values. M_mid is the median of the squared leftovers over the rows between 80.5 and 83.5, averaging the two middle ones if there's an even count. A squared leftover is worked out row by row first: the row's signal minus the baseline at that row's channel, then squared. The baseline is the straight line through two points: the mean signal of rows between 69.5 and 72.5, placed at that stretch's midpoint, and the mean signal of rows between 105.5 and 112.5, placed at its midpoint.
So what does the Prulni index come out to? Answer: 531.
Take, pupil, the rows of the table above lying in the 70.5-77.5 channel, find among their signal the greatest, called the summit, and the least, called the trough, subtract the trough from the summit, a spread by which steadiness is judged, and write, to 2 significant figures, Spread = 39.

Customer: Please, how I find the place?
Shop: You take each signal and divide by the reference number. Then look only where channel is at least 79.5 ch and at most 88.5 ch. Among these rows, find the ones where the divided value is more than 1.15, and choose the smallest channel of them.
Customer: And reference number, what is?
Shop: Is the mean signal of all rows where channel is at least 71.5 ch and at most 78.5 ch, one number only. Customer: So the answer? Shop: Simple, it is 85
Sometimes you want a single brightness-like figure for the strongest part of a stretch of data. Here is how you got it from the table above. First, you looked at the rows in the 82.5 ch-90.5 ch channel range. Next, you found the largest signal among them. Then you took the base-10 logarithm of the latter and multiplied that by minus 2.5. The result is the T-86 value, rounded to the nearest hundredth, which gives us -5.52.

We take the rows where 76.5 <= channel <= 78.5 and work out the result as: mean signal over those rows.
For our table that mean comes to 123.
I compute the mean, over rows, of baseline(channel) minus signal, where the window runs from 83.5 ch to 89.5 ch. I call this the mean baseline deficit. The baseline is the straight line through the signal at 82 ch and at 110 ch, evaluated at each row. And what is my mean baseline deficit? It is -17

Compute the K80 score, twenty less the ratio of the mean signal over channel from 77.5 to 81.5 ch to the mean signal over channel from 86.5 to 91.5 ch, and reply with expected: 19.2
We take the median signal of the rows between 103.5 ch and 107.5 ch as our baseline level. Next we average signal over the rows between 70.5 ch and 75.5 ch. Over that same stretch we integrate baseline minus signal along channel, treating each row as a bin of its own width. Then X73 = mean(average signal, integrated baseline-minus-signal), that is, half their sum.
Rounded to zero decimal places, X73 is 148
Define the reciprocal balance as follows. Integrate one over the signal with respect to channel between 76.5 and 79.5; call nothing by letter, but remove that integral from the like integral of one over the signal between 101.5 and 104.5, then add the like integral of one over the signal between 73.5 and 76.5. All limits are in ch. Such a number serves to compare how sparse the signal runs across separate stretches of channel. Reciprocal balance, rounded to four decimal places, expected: 0.0140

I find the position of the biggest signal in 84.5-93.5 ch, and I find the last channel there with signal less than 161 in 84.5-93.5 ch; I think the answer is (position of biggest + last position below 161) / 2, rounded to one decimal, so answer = 92.5 ch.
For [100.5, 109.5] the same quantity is 106.0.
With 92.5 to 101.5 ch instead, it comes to 98.5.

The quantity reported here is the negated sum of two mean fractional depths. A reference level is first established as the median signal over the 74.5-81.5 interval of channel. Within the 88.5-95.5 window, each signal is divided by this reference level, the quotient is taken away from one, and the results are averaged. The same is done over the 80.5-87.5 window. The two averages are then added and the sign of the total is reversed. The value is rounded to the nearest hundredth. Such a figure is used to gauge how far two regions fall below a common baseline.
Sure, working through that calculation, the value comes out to 0.47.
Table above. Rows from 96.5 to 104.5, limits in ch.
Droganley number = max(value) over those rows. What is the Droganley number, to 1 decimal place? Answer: 198.1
